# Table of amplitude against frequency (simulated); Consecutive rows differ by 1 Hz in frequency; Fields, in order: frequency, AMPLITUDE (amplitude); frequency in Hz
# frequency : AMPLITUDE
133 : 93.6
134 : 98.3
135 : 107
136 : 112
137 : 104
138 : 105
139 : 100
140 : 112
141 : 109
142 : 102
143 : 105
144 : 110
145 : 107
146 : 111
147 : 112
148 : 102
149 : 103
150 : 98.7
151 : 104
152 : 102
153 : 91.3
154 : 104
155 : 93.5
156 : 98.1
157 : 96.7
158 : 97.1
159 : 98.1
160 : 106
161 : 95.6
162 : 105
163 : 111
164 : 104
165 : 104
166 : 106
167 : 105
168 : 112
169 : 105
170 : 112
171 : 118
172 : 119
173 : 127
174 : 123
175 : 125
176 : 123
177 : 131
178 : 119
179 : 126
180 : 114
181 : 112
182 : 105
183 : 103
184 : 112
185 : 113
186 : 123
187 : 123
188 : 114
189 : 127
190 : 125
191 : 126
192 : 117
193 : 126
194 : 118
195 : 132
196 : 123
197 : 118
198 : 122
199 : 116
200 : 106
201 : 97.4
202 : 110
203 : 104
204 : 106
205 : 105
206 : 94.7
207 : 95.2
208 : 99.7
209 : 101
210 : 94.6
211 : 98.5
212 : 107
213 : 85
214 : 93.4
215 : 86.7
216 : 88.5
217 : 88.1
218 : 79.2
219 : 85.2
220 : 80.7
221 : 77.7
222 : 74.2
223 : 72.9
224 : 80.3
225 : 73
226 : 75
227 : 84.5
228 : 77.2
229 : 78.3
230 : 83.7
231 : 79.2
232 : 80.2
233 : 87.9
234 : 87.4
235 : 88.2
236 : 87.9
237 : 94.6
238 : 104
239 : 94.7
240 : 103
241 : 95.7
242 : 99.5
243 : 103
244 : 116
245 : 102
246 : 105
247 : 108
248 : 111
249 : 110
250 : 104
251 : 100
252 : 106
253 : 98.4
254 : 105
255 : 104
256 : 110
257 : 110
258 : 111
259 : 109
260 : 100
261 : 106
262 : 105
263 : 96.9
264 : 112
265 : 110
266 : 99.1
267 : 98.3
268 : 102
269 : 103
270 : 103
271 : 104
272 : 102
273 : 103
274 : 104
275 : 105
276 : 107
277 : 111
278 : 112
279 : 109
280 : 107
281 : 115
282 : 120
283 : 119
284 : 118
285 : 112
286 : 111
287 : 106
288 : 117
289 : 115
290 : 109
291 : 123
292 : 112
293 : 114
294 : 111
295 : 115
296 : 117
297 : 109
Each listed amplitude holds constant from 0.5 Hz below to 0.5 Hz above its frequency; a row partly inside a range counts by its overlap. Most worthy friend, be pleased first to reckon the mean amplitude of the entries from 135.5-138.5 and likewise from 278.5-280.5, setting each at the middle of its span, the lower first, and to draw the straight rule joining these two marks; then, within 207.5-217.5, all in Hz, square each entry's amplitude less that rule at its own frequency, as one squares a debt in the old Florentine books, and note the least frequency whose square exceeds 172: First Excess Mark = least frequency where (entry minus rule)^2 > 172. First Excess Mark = 213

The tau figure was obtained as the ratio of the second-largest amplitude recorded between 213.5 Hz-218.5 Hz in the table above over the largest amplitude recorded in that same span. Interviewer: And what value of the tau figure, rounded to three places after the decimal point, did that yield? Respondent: 0.948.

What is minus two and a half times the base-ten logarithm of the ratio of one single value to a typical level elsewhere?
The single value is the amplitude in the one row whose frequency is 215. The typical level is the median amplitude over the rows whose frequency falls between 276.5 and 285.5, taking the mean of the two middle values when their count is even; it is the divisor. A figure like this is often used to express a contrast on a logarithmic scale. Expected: 0.28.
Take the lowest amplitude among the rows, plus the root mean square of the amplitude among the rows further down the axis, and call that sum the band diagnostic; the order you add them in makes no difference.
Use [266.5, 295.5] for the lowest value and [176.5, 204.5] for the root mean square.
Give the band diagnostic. 215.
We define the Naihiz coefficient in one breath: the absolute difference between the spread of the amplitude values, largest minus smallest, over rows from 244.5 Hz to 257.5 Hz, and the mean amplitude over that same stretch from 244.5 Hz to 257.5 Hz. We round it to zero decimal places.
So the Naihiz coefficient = 93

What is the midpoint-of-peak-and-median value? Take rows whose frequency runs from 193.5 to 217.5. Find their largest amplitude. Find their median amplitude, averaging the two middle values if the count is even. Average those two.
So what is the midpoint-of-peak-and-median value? 117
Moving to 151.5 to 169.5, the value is 108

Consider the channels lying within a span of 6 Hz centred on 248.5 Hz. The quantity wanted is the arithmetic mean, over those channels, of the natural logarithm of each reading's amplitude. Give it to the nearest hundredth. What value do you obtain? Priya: 4.67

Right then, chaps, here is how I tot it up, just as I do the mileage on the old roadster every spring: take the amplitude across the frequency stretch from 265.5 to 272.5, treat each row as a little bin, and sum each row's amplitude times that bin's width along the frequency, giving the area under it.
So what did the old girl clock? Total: 711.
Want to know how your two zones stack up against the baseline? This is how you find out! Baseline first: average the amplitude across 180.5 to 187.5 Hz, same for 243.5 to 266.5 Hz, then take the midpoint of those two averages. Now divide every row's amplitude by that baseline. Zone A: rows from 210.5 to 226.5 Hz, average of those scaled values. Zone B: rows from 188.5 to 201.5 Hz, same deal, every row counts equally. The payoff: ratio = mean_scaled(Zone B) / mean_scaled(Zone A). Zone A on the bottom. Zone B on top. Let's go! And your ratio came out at 1.42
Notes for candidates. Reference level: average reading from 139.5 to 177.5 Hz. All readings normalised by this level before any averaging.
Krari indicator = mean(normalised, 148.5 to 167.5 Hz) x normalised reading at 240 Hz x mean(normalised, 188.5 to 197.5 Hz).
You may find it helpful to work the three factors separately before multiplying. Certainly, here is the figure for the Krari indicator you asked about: 1.03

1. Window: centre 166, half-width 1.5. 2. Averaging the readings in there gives 105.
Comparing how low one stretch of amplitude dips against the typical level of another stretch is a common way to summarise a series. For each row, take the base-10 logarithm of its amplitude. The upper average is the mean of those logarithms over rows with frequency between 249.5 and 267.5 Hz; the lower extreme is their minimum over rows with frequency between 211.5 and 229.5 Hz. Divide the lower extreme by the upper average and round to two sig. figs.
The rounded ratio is 0.92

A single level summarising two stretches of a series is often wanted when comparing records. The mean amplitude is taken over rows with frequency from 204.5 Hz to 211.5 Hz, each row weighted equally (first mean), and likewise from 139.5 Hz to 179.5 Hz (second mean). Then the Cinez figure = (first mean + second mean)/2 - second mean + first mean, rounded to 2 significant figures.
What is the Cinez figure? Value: 93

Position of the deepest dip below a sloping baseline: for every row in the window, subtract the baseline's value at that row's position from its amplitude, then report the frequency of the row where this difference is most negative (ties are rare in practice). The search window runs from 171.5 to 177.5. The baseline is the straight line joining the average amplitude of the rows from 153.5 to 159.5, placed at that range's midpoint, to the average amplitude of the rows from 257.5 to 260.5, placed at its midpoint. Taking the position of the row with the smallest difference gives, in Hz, 172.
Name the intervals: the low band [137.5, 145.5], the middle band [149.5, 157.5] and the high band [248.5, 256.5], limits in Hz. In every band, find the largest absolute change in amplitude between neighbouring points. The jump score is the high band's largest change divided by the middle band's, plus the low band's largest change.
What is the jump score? 12.6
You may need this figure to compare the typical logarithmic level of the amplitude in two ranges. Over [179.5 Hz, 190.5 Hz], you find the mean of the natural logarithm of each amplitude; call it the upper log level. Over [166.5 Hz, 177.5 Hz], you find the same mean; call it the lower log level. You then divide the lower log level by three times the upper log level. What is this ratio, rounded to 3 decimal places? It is 0.335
